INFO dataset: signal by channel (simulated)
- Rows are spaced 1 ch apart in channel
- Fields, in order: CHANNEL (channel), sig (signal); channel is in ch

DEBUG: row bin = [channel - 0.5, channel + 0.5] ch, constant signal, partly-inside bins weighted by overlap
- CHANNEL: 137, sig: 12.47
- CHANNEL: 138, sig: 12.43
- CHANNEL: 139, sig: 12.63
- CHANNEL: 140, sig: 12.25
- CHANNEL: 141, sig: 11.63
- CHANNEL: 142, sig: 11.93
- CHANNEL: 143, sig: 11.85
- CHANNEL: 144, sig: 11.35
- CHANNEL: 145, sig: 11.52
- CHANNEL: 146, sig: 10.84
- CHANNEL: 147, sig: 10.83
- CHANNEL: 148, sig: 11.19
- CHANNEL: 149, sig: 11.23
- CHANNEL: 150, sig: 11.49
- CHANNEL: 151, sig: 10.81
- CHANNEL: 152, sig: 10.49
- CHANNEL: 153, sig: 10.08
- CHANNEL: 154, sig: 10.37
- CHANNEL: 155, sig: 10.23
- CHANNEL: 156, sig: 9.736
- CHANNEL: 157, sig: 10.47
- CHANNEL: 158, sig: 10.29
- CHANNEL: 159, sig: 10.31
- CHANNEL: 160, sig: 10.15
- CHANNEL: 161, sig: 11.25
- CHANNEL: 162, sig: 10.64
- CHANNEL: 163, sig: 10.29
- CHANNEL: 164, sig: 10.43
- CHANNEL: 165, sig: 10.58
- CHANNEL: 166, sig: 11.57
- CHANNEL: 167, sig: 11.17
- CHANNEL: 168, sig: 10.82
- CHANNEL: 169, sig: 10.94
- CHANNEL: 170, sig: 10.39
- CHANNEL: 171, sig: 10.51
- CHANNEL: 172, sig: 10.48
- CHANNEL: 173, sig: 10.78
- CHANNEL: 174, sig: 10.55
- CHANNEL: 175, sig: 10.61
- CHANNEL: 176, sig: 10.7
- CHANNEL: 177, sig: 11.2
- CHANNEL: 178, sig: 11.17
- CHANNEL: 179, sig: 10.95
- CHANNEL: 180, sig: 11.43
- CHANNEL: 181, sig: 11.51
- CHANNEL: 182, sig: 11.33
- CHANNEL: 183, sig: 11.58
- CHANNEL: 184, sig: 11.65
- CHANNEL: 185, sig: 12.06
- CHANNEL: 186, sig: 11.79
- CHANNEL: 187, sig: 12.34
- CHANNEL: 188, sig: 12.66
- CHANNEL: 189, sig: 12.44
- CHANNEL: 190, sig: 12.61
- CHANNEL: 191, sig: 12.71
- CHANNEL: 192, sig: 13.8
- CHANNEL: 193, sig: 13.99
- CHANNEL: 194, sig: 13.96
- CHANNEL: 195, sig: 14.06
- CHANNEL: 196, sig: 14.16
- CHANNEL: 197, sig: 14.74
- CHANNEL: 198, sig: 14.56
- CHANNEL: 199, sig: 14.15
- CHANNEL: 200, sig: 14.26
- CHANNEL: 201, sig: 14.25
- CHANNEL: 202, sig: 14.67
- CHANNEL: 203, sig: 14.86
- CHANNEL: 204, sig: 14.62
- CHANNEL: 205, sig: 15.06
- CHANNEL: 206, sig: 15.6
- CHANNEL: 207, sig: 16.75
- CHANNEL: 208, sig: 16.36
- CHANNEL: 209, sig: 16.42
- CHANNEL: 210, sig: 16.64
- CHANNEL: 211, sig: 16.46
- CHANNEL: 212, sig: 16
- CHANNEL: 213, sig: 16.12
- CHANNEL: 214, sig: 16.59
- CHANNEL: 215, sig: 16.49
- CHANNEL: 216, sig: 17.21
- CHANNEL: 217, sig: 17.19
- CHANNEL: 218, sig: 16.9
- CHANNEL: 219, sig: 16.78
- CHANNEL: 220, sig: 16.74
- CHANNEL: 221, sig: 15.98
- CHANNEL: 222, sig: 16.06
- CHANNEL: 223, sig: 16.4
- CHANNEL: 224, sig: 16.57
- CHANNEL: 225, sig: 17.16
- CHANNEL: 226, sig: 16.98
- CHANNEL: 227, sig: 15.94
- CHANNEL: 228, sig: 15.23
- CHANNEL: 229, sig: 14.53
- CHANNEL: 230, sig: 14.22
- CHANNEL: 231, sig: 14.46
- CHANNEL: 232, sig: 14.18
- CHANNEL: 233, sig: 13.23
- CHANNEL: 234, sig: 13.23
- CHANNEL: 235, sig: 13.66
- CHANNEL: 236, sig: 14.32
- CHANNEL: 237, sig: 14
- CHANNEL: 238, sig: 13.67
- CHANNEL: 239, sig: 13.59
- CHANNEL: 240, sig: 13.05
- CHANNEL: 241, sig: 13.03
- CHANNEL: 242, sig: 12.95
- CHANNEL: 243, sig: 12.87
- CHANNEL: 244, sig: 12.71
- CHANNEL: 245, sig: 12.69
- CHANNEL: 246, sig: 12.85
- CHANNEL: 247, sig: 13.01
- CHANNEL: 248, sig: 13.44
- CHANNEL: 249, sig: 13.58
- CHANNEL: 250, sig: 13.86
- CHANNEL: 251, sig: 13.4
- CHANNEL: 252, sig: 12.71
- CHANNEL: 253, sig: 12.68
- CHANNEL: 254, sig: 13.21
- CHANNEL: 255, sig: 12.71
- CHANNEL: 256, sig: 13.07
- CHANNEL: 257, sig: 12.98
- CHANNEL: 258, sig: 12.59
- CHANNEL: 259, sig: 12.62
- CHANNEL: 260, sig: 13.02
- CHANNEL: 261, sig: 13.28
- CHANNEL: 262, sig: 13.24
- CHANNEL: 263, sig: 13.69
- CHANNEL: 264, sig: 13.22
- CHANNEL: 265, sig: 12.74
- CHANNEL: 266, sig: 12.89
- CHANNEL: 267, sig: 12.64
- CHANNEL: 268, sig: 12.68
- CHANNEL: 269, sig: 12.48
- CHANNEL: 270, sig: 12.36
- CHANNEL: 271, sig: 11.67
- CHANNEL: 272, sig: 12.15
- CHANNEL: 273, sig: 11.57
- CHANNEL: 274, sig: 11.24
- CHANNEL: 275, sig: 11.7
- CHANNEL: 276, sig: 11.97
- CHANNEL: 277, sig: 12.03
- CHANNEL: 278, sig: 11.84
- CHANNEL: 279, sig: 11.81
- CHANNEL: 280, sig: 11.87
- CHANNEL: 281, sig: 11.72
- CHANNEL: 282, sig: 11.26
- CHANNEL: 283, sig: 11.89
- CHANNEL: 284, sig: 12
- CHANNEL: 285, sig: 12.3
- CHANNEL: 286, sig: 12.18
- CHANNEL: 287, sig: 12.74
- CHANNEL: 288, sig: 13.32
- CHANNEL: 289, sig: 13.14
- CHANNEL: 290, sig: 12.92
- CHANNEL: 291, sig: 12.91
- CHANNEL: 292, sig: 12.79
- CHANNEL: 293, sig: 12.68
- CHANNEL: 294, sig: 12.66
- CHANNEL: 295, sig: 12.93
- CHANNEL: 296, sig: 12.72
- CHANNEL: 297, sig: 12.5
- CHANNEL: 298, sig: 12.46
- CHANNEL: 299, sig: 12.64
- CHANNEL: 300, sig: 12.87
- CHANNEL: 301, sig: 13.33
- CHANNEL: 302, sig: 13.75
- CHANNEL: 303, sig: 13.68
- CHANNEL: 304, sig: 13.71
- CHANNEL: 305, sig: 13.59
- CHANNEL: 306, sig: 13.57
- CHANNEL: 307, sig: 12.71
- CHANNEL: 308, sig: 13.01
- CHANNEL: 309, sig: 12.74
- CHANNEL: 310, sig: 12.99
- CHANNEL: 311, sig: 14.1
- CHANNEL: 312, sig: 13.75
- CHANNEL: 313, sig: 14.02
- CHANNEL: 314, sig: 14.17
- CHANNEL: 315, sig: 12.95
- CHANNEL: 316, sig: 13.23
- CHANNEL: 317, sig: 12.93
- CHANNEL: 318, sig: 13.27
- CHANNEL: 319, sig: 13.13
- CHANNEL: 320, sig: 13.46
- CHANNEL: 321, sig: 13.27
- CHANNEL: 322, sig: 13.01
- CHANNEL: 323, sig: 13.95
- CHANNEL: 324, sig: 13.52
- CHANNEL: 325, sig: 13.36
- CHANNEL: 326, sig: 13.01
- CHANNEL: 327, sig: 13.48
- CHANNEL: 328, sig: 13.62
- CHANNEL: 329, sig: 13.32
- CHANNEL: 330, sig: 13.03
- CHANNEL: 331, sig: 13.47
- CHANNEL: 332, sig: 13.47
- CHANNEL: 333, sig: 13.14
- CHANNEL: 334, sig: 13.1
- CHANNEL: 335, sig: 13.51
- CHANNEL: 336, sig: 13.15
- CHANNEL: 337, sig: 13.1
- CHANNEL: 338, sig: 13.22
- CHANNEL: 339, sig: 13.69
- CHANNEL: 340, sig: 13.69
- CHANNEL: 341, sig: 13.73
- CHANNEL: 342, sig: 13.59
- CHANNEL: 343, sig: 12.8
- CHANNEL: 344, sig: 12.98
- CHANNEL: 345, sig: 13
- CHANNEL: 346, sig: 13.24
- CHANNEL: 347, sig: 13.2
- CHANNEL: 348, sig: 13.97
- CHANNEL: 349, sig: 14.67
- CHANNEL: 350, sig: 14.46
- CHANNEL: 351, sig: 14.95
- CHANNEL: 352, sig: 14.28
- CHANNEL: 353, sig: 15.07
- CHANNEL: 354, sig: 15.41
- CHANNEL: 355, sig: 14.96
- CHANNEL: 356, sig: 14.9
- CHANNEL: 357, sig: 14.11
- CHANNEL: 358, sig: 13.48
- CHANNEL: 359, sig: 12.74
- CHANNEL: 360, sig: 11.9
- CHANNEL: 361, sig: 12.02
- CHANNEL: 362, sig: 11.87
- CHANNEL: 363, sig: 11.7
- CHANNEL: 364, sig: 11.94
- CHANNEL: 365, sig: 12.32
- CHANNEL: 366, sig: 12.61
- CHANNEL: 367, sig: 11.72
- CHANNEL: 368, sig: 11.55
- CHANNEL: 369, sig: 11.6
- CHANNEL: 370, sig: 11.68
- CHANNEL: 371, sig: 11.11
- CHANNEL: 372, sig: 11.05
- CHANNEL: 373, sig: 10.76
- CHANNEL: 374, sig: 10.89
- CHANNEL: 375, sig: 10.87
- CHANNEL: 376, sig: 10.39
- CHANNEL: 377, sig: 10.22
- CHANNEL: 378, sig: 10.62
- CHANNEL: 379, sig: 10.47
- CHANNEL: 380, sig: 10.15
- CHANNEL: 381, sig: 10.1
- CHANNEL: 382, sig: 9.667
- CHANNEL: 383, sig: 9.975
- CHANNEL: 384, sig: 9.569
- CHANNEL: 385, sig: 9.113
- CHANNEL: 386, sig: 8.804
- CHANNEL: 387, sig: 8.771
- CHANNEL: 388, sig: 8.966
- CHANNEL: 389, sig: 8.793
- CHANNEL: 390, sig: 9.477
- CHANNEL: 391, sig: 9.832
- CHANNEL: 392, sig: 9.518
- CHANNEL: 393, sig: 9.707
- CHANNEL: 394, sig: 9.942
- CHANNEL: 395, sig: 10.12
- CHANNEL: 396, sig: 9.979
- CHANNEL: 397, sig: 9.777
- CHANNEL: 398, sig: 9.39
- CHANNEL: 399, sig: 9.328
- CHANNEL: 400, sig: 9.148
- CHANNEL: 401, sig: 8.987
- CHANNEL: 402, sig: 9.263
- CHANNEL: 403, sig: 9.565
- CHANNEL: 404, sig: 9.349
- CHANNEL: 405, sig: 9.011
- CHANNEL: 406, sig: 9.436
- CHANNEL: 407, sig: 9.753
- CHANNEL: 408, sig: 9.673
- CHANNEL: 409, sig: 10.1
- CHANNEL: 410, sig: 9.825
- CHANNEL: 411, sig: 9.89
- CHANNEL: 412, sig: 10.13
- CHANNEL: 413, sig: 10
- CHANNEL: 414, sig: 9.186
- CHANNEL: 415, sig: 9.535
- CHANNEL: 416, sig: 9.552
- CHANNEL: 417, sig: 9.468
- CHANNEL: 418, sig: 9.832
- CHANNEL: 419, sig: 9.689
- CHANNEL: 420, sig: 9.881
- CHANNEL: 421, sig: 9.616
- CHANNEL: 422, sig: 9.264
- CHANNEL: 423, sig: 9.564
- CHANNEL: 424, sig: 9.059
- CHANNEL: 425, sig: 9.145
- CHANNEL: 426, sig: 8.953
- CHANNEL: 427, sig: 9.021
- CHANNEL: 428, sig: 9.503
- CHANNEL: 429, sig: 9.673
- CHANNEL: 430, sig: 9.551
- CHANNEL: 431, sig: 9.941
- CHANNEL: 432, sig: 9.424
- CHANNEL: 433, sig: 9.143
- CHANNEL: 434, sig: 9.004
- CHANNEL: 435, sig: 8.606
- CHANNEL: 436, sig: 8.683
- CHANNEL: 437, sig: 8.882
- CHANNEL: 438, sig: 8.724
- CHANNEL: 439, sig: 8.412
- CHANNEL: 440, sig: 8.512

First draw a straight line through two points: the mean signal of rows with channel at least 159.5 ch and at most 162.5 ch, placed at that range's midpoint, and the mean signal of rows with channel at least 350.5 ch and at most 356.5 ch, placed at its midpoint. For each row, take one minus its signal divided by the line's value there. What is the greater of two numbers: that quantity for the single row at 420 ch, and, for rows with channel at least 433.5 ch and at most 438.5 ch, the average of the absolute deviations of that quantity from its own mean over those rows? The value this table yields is 0.40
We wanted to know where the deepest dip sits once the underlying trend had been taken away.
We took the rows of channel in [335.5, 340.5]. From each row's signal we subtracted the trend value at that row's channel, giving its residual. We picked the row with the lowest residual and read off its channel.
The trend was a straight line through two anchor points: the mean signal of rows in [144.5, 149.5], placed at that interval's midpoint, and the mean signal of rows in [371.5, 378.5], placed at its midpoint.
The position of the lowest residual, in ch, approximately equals 337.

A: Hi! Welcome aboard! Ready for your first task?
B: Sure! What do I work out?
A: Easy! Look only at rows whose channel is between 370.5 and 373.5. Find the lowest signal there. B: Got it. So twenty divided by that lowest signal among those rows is 1.9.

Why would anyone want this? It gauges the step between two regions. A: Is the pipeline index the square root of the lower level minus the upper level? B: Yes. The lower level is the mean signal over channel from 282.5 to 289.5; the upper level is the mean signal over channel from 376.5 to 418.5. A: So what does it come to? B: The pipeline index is 1.70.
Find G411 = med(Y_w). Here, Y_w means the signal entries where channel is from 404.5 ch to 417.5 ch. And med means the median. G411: 10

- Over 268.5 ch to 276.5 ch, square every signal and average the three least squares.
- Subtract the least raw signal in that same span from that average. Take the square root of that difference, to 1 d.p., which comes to 11.0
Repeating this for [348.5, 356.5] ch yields 14.0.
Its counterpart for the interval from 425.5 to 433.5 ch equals 8.5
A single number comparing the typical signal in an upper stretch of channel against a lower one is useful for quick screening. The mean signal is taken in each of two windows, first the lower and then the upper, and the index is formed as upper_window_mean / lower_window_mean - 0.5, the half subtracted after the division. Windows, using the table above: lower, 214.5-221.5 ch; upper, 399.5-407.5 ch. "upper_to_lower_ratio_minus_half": 0.06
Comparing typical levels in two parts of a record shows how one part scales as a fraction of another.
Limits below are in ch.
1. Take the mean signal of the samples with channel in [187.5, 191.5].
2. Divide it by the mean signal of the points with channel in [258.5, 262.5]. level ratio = 0.97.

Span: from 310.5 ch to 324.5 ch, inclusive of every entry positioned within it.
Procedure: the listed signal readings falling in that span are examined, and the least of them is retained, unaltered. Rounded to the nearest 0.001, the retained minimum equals 12.930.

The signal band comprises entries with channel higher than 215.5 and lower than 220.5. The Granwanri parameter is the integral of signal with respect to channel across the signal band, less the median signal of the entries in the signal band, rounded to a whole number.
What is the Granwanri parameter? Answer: 68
